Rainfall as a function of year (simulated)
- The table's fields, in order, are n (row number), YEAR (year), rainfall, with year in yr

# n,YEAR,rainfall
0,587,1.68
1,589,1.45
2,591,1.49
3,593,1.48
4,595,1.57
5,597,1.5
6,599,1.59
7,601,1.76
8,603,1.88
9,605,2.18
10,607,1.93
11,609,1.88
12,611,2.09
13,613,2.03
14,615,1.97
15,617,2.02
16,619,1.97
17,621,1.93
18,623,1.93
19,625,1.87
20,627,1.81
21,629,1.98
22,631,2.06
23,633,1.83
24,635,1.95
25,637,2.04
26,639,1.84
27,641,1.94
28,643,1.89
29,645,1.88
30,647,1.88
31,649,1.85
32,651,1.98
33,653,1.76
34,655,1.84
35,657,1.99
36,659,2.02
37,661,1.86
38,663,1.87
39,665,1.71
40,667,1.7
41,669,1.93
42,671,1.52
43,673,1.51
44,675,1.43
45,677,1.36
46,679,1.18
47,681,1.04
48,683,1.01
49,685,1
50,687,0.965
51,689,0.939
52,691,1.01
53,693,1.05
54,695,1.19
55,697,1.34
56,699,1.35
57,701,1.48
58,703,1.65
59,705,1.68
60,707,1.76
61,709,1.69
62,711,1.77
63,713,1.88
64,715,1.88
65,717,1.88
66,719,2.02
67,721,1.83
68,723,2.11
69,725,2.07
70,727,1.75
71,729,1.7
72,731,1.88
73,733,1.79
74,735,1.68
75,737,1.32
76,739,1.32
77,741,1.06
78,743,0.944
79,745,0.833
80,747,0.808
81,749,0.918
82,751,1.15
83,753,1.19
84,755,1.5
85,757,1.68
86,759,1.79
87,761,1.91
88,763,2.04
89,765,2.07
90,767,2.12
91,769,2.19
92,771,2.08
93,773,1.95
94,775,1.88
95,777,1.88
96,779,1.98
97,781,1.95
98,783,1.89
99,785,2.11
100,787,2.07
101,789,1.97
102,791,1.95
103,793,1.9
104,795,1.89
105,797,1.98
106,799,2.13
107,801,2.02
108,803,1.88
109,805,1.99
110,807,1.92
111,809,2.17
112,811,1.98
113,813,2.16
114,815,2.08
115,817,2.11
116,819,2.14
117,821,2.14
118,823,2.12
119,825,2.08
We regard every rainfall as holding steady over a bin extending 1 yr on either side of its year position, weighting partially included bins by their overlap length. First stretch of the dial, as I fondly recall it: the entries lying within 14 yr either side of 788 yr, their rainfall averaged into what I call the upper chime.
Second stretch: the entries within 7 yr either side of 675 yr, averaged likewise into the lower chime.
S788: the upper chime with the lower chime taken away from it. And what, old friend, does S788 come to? 0.5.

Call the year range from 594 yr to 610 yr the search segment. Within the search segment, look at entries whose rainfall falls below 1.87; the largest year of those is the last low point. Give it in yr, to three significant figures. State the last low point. 601 yr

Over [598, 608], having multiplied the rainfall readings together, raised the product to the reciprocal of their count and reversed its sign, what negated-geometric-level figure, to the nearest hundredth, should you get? -1.86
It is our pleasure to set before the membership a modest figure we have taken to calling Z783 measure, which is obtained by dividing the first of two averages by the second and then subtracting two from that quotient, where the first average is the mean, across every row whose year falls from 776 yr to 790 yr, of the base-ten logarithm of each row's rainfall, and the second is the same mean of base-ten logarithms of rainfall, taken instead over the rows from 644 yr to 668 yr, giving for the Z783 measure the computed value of -0.90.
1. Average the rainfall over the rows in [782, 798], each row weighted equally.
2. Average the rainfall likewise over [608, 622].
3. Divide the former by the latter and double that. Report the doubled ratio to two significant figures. 2.0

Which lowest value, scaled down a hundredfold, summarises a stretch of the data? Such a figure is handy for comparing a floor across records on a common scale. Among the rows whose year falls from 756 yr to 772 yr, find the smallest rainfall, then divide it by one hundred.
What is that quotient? 0.017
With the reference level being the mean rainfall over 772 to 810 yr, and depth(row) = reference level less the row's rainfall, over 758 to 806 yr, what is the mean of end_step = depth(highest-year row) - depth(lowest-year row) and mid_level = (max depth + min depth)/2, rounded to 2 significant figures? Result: -0.11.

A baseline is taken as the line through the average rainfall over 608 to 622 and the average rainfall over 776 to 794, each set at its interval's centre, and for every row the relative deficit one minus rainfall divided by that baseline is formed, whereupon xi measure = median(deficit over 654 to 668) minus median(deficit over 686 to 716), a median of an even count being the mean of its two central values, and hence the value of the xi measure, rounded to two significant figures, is -0.19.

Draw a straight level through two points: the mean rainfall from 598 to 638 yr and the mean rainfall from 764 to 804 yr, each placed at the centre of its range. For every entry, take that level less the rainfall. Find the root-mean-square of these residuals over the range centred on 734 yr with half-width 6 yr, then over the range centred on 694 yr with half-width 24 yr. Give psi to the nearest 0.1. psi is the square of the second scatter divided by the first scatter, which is 1.0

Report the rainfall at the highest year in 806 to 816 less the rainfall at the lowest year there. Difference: 0.16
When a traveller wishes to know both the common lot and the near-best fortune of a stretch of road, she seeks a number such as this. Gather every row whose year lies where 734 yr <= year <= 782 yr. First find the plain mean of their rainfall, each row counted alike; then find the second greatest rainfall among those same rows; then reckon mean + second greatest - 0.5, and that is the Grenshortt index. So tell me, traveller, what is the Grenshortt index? 3.21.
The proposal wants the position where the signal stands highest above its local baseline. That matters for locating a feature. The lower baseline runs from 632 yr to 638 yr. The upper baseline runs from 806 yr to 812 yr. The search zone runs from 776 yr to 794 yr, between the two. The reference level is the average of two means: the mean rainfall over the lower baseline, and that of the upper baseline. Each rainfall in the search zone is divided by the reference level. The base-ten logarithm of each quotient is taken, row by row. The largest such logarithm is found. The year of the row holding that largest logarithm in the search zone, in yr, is 785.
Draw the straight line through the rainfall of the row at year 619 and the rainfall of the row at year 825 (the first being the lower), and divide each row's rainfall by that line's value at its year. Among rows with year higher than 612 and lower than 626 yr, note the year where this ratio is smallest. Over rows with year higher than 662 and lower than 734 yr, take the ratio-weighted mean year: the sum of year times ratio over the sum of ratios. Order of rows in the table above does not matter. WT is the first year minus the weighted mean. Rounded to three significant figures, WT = -75.1 yr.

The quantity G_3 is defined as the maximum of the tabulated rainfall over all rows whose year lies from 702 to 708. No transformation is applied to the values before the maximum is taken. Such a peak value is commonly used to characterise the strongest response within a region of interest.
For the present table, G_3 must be 1.76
